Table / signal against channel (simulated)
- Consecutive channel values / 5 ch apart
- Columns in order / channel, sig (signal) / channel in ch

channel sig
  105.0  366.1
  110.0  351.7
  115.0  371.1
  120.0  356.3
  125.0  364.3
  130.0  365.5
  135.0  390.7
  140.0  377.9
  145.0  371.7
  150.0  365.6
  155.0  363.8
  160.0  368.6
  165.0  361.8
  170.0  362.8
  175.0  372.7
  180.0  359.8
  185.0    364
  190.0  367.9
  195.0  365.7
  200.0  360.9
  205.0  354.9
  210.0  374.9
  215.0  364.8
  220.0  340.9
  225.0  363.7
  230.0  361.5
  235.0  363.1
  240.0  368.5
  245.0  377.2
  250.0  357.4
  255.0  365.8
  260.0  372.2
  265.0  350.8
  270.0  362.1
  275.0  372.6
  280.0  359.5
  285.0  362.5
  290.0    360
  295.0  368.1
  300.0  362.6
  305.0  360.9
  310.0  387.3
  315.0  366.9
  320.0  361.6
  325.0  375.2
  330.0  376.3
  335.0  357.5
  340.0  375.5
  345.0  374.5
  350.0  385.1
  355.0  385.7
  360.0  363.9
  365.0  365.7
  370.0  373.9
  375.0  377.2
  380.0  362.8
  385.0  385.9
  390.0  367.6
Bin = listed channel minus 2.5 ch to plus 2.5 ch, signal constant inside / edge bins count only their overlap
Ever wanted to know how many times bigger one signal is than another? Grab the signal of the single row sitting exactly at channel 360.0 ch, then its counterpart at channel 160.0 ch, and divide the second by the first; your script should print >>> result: 1.01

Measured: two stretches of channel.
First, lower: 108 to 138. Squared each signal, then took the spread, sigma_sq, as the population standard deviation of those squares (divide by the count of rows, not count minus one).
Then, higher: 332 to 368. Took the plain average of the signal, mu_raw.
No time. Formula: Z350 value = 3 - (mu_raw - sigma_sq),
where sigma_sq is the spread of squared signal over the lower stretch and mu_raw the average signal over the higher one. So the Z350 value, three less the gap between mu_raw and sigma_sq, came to 8917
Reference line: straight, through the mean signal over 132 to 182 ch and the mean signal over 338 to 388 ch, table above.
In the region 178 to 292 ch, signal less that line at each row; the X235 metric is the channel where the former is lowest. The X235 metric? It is 220.0 ch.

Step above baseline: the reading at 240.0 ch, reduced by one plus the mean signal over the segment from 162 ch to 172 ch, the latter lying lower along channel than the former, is 5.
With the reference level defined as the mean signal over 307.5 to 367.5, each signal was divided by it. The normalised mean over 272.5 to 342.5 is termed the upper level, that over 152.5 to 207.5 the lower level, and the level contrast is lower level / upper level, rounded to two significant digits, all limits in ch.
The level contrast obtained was 0.99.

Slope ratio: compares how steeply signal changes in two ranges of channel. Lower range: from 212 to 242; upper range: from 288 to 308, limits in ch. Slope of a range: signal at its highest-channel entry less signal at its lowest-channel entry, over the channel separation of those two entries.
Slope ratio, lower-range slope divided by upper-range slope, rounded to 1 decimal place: 2.5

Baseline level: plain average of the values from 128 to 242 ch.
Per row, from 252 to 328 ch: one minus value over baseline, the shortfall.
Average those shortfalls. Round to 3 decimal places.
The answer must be 0.000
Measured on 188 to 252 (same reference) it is 0.007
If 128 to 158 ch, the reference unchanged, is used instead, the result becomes -0.019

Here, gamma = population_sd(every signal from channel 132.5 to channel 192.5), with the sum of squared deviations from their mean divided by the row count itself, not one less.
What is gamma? 8.2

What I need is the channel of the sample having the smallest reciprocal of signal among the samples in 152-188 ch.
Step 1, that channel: 175.0 ch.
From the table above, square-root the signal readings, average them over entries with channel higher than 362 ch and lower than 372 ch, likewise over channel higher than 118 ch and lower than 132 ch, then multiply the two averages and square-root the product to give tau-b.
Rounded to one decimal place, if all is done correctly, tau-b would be 19.1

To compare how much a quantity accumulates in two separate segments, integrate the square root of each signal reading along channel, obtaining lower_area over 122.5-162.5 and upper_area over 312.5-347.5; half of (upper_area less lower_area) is -49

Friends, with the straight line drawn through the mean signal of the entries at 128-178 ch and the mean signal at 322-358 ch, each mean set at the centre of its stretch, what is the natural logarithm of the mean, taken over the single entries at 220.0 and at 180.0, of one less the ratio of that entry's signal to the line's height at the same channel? -2.87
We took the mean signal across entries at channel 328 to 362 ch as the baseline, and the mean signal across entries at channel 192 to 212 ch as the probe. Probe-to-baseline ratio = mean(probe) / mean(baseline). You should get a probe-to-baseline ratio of 0.973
